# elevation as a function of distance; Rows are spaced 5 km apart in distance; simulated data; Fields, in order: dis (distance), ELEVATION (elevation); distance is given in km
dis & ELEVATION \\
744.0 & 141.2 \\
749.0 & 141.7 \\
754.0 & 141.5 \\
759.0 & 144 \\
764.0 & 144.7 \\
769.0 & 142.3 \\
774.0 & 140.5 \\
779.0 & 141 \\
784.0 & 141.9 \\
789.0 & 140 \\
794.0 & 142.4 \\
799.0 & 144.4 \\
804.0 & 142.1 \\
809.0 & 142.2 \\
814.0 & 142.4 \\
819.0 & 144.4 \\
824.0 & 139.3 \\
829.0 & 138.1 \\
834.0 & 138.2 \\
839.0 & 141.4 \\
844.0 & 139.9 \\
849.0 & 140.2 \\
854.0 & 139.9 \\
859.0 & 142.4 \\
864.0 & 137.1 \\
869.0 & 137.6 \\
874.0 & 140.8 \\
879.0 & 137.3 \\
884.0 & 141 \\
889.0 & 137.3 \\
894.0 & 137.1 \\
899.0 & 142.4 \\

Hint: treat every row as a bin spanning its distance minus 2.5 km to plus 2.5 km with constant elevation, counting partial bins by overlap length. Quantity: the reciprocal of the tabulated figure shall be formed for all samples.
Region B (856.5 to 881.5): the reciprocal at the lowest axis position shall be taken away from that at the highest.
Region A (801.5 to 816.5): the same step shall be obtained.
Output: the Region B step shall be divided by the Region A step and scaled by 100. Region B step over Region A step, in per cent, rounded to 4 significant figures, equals -1759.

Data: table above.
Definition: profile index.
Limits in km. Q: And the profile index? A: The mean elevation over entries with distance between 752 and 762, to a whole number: 143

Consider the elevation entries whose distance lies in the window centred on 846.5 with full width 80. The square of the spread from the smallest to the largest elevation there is 53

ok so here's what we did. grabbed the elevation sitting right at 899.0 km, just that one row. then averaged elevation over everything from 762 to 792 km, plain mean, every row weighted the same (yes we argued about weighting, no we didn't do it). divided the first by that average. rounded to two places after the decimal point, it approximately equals 1.00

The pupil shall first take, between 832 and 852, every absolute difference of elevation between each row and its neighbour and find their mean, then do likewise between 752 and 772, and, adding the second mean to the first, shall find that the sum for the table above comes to 3.5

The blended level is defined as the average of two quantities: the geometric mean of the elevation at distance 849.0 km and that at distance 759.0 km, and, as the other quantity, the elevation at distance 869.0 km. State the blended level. 140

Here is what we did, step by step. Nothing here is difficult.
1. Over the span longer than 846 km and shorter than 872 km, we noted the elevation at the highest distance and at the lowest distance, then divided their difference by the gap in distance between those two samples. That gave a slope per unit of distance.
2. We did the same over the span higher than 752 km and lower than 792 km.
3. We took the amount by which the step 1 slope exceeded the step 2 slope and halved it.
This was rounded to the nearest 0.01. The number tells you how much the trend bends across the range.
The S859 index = -0.04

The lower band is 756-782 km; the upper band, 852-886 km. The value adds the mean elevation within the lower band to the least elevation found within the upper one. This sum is 280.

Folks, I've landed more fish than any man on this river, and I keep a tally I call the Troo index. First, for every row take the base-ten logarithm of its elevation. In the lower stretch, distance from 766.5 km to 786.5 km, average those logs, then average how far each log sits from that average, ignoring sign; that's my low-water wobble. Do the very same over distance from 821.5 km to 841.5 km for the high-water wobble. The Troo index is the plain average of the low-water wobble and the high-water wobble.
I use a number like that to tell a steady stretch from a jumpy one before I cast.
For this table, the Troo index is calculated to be 0.0027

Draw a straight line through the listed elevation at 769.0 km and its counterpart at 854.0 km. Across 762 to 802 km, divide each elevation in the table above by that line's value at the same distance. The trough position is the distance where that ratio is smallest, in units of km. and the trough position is 789.0 km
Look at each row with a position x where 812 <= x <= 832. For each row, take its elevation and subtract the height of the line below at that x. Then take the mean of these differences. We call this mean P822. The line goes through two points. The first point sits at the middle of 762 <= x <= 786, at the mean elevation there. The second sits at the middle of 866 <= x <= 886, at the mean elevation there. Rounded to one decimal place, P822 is 0.3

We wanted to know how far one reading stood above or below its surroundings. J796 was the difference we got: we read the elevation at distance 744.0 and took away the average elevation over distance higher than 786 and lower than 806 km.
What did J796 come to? -1.0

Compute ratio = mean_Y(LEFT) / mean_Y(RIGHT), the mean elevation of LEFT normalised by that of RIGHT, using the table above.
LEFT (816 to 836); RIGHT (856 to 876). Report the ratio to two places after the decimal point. 1.00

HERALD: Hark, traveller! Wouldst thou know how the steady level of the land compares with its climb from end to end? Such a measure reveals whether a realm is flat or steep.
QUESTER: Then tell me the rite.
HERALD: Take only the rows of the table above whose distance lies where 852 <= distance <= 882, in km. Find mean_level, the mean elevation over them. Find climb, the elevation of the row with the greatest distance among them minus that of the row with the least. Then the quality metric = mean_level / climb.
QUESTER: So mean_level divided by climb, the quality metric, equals -54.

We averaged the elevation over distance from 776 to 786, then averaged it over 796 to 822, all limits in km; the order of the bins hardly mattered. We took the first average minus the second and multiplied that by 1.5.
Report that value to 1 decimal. -2.5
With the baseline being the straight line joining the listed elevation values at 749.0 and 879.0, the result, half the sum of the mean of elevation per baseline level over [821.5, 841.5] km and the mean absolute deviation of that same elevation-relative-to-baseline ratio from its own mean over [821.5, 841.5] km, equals 0.506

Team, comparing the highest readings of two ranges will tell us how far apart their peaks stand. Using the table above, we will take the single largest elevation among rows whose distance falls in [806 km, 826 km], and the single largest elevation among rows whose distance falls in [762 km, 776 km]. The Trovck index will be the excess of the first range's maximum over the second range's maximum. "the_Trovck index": 0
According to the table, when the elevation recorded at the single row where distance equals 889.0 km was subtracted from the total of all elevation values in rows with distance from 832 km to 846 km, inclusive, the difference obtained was 282.2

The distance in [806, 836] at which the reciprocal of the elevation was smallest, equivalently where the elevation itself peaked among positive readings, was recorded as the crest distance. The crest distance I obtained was 819.0 km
